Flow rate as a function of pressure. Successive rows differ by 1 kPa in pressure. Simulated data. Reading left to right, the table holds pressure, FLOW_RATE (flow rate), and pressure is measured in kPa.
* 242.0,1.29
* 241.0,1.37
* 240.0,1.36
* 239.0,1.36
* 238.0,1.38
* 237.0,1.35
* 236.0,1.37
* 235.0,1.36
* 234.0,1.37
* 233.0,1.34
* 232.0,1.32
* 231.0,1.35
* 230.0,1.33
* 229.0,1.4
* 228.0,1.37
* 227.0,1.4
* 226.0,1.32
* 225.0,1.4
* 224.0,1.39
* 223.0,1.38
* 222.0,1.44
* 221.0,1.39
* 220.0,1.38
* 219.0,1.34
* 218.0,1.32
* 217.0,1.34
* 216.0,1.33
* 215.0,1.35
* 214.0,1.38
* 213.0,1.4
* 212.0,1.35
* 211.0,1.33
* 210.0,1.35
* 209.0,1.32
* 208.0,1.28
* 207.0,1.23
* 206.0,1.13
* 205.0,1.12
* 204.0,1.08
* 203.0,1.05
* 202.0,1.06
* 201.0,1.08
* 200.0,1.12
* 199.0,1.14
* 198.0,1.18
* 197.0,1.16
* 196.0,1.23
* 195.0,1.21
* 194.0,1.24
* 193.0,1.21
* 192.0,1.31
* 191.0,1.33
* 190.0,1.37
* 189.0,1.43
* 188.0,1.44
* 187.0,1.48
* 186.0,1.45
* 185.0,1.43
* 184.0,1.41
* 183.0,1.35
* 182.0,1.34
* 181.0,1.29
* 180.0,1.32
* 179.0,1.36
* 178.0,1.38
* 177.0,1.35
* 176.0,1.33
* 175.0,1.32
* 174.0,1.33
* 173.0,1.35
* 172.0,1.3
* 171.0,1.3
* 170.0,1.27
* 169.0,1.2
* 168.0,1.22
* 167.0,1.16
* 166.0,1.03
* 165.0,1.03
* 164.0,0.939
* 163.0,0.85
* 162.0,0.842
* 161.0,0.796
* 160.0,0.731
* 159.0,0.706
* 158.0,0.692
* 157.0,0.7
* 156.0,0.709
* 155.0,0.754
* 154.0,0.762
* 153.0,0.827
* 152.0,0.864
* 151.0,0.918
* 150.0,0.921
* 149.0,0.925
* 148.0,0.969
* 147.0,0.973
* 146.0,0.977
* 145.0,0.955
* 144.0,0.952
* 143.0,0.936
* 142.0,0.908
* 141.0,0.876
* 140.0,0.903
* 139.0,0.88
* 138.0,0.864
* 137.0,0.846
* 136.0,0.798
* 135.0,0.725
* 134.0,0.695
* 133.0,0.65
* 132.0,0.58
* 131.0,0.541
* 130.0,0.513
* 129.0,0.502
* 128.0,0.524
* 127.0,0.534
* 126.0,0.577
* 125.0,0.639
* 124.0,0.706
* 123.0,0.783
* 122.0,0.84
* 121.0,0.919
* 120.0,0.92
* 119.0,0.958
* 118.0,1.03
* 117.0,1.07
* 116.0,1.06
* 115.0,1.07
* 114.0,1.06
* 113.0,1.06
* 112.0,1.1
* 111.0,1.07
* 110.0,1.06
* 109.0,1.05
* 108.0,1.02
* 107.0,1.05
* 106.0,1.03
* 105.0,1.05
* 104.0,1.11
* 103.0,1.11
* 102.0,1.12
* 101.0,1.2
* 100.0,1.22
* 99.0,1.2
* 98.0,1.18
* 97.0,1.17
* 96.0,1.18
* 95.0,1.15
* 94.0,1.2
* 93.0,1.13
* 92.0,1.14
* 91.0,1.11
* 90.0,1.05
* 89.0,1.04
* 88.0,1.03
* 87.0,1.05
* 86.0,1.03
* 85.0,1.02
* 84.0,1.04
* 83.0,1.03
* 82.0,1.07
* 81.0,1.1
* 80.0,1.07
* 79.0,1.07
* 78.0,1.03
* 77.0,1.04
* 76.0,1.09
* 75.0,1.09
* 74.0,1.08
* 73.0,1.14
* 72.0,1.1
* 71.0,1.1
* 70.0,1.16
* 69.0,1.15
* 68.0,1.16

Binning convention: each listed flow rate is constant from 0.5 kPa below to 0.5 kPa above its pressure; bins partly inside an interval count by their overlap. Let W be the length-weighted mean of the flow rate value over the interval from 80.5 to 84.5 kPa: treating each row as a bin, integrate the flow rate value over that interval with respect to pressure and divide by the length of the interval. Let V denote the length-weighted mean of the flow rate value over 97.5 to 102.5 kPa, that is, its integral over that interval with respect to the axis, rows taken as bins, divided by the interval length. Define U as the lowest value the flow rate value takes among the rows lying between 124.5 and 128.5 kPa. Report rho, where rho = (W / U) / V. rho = 1.71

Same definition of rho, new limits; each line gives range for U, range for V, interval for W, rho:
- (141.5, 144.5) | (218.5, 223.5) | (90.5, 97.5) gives 0.92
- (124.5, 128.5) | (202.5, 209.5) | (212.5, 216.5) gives 2.22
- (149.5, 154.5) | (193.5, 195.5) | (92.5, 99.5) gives 1.26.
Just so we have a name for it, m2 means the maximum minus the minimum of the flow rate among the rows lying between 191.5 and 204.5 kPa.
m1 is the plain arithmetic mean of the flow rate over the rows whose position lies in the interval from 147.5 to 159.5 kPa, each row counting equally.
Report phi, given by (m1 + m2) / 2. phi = 0.54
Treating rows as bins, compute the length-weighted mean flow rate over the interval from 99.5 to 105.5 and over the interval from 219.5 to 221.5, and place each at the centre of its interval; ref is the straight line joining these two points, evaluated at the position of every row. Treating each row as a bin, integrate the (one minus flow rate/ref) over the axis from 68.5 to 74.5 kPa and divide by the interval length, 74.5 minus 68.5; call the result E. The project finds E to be -0.05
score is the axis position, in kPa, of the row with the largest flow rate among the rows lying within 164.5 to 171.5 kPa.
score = 171.0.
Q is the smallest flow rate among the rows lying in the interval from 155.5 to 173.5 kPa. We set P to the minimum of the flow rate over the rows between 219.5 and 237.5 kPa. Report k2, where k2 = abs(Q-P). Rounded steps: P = 1.32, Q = 0.692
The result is 0.6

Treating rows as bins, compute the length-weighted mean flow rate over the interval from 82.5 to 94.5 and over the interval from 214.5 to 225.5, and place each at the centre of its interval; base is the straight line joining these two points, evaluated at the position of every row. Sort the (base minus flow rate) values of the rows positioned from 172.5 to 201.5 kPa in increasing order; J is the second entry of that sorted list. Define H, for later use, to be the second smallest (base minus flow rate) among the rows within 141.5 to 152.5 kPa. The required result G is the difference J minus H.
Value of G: -0.4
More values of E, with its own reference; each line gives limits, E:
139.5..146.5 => 0.24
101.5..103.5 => 0.02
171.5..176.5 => -0.03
